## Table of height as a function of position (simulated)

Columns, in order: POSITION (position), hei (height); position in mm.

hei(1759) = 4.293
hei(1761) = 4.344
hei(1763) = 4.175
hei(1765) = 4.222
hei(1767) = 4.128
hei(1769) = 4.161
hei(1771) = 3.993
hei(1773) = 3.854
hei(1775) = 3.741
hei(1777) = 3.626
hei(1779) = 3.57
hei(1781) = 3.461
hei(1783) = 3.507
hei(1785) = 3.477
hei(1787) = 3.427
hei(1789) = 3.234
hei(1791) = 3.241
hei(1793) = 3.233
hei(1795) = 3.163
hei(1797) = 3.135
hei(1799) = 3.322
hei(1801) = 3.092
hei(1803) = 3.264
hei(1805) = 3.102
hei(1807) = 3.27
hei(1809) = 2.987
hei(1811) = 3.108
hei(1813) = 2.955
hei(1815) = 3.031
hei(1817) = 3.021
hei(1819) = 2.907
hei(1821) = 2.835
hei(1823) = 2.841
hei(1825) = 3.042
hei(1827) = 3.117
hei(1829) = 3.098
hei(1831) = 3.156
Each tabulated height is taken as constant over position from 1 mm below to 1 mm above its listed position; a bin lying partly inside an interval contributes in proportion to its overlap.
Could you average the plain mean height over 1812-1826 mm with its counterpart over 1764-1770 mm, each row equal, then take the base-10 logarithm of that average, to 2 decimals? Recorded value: 0.55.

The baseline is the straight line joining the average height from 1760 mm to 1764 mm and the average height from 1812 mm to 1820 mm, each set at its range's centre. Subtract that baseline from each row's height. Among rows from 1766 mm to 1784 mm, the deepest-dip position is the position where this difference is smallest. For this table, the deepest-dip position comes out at 1781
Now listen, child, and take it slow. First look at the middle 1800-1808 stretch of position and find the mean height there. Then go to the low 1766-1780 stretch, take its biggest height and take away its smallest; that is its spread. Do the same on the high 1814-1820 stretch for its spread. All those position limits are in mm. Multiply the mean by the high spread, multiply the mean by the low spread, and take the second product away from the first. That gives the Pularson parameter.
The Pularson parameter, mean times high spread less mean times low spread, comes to -1.5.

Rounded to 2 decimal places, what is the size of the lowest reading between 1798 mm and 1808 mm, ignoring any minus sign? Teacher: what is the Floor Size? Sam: 3.09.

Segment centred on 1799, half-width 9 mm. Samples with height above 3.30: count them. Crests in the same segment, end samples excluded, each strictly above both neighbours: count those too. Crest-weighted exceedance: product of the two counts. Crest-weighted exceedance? 2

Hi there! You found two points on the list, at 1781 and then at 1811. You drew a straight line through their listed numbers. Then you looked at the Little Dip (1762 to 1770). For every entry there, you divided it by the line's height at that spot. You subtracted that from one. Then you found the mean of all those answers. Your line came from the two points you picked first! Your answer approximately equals -0.15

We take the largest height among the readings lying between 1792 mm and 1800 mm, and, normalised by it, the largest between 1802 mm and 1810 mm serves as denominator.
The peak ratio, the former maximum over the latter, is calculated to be 1.02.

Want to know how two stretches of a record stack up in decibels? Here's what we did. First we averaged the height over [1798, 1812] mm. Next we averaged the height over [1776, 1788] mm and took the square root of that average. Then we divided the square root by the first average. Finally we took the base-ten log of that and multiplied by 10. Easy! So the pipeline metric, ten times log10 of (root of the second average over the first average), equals -2.27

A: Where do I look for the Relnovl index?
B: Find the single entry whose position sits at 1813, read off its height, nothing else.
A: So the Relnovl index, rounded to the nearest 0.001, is 2.955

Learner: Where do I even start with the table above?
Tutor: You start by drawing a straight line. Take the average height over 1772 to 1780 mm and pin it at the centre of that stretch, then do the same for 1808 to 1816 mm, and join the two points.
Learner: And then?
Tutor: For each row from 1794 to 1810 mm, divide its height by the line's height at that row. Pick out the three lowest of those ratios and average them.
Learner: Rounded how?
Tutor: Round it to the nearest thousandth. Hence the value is 0.951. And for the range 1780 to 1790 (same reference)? 0.960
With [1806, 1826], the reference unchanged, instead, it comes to 0.983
